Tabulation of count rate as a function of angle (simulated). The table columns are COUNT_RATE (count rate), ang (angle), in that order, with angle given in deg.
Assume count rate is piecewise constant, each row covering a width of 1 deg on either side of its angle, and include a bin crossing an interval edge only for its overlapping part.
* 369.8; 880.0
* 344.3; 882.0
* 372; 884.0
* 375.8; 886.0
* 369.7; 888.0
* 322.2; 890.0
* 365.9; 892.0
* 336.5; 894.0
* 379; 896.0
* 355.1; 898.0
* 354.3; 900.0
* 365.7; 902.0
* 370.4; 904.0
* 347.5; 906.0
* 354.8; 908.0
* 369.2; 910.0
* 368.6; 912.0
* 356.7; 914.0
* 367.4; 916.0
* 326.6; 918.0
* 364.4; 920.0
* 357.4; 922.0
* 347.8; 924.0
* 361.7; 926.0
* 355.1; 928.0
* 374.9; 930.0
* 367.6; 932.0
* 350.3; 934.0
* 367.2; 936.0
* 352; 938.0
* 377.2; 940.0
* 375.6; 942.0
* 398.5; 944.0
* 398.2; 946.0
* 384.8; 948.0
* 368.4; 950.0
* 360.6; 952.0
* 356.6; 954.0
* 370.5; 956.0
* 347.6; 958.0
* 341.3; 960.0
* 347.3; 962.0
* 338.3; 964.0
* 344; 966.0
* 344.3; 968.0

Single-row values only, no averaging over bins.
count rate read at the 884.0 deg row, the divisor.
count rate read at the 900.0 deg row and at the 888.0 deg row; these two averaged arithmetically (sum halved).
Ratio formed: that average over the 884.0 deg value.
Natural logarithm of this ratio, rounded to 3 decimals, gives -0.027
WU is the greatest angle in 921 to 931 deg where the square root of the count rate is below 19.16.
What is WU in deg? 928.0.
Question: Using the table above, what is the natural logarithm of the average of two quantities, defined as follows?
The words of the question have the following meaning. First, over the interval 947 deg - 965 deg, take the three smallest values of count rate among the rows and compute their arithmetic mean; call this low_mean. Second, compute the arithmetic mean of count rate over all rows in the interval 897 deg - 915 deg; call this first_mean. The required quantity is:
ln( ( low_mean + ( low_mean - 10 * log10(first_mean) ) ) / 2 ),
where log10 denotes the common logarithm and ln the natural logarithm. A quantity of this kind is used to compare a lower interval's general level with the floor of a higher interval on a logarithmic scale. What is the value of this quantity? 5.80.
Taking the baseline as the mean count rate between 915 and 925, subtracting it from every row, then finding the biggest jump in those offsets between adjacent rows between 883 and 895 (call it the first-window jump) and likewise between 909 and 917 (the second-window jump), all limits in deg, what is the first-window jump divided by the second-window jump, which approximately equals 4.0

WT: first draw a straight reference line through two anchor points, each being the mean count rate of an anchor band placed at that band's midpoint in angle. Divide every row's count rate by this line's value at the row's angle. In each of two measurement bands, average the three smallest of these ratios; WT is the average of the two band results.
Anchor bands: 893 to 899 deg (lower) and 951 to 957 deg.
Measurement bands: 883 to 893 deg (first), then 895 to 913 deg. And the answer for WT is 0.987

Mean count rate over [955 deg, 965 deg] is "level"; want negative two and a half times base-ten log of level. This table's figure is -6.36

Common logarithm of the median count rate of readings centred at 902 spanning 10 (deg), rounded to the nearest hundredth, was 2.55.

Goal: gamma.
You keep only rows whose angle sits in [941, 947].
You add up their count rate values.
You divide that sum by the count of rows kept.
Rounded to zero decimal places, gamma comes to 391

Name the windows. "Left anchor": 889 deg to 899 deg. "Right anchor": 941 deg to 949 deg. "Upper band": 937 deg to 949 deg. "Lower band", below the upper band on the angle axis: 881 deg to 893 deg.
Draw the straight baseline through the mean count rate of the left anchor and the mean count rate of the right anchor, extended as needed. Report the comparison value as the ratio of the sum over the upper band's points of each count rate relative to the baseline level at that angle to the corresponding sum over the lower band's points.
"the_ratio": 0.95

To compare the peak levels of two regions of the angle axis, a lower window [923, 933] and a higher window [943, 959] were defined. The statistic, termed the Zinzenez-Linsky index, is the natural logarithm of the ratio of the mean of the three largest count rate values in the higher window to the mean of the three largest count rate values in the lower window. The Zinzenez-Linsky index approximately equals 0.068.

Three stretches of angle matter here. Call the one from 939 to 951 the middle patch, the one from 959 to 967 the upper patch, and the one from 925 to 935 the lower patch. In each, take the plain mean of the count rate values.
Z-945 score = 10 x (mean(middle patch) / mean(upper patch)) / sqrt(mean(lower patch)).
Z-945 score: 0.59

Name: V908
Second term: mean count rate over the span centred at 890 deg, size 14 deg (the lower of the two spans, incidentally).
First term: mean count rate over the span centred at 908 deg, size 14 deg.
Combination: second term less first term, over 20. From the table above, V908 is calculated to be -0.1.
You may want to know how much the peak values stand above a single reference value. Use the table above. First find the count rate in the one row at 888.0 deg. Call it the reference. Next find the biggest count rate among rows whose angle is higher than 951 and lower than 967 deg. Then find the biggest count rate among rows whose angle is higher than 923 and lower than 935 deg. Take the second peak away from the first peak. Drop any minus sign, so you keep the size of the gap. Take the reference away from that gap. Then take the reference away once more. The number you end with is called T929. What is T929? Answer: -735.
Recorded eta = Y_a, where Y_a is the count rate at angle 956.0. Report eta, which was 370.5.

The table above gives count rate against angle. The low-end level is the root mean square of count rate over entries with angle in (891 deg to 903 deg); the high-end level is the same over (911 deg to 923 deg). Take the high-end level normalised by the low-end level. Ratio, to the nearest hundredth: 0.99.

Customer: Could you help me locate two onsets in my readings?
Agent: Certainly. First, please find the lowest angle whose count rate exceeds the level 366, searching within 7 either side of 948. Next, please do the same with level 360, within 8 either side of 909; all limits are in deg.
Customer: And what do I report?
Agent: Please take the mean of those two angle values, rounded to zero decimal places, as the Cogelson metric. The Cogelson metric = 922 deg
